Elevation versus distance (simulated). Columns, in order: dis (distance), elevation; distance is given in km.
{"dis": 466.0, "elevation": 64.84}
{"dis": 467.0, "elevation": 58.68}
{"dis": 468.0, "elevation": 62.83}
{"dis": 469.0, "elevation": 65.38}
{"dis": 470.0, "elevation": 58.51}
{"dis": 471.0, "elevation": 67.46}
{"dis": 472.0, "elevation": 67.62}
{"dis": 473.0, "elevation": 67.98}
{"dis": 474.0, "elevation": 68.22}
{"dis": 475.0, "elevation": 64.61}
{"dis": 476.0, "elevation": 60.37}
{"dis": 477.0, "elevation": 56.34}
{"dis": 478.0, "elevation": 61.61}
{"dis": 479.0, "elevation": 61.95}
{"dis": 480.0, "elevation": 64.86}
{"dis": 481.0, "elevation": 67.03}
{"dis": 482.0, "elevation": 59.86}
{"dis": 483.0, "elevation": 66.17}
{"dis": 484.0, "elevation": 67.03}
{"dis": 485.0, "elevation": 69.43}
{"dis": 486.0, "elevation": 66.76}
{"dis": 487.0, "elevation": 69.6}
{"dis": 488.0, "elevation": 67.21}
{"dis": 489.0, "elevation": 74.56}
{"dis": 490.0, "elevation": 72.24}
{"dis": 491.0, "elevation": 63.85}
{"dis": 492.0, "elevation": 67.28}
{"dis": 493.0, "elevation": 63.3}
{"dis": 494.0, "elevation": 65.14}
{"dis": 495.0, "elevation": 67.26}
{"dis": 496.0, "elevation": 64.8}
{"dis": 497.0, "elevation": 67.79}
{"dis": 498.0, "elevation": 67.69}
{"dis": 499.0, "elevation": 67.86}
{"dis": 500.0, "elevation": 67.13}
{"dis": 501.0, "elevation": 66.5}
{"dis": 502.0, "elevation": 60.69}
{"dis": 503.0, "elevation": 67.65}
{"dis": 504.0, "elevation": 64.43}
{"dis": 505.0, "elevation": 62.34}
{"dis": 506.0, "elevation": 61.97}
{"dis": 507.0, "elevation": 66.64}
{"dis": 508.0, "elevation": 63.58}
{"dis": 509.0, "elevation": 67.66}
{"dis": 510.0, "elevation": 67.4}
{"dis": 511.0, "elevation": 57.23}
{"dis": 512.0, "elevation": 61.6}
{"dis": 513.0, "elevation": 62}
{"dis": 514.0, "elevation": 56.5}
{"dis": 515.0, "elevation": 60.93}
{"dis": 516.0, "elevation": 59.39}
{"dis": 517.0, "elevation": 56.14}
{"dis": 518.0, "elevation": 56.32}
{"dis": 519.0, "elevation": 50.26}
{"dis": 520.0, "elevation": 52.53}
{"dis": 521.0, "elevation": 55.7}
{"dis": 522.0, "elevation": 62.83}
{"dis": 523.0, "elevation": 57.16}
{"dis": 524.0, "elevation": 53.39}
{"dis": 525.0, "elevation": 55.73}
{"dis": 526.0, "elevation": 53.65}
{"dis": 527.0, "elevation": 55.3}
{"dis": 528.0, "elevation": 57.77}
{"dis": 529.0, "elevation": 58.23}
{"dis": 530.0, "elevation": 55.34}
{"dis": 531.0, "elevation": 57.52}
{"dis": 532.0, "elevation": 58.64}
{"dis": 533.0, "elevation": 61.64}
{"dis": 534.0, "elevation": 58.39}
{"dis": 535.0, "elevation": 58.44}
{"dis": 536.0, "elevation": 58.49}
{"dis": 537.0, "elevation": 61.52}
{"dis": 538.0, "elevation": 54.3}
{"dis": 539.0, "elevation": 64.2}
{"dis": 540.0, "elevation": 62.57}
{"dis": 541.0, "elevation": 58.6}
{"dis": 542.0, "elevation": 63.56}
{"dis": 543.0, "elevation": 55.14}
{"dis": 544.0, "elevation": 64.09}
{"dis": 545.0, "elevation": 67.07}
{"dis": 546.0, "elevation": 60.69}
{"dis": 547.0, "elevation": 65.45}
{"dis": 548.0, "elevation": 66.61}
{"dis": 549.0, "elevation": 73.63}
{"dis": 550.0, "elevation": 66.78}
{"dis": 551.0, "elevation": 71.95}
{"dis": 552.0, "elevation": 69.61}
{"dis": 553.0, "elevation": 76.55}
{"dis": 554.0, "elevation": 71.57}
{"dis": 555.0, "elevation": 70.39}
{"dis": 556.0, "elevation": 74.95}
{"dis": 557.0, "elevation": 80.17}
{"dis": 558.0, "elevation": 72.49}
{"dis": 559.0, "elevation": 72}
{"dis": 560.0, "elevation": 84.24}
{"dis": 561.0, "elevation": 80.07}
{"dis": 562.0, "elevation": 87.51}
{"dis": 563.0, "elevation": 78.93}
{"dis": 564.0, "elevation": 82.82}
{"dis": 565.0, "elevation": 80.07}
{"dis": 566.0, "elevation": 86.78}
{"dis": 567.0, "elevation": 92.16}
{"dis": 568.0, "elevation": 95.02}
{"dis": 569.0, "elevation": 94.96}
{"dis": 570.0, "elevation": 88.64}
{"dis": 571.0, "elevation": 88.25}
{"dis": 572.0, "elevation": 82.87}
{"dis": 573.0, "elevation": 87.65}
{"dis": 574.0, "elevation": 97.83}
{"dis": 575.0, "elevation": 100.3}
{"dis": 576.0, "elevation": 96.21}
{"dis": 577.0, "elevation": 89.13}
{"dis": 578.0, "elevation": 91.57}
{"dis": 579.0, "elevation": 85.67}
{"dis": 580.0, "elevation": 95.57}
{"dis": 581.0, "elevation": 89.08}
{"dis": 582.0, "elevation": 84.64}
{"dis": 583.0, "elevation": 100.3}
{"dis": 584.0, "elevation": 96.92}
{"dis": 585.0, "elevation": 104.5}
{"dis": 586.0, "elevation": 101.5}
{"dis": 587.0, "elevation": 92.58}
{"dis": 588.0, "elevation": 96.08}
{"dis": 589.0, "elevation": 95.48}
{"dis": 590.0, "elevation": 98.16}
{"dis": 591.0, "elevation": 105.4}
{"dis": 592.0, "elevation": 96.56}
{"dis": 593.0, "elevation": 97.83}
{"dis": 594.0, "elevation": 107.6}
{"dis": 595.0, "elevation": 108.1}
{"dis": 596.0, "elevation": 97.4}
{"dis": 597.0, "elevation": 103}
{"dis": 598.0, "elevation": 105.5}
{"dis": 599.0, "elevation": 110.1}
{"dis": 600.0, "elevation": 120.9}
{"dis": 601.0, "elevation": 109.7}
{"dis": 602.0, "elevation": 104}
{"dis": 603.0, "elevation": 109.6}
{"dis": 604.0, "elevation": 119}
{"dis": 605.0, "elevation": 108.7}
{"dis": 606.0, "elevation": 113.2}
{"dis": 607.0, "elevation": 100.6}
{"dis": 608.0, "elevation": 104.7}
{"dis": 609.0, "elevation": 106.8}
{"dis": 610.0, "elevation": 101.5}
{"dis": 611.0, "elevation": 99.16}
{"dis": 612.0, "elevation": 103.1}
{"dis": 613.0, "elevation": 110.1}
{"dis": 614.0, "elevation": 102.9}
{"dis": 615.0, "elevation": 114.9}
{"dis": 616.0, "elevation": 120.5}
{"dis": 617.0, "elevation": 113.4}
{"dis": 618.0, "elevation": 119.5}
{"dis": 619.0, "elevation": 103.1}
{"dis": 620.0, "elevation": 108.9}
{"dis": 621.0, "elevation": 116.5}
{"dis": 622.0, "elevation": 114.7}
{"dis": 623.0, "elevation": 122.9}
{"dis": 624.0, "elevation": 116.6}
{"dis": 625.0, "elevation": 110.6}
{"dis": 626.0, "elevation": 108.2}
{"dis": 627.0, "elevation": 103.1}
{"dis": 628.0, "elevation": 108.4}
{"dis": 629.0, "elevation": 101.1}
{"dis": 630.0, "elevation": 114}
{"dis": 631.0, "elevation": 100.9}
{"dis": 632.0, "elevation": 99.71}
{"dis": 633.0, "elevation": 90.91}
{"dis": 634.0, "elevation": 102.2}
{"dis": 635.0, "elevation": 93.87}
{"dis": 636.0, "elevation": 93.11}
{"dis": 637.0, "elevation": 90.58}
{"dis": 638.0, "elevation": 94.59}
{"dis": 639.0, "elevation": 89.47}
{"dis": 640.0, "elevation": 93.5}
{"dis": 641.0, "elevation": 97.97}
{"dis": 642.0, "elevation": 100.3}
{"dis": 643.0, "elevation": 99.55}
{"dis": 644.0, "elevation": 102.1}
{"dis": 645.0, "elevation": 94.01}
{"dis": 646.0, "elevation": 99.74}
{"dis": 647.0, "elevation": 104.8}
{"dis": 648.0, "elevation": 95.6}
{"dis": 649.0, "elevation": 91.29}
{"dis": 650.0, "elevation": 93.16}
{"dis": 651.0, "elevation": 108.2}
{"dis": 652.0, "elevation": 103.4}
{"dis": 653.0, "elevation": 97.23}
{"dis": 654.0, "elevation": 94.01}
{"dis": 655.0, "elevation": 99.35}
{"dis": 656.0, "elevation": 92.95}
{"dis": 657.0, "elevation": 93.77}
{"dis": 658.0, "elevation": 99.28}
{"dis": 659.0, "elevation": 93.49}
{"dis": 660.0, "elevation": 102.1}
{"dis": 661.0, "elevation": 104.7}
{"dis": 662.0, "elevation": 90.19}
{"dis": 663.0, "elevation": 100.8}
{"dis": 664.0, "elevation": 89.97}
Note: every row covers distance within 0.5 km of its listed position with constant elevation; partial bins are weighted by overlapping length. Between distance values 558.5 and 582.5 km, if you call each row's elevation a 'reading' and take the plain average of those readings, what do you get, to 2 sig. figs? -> 88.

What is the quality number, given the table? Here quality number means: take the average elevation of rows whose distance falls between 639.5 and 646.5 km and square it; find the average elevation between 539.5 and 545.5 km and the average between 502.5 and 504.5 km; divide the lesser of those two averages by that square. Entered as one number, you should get 0.0064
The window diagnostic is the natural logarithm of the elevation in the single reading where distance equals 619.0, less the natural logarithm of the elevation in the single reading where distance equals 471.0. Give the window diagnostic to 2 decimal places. 0.42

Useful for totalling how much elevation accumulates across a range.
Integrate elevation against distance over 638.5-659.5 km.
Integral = 2043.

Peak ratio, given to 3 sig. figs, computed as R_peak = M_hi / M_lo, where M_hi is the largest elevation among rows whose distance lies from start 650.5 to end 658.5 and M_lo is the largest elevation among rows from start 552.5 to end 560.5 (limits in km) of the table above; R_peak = 1.28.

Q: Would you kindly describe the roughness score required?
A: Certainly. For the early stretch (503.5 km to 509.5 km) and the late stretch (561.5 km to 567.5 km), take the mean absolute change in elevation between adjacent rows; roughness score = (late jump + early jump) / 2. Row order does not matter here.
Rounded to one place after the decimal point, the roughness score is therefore 4.2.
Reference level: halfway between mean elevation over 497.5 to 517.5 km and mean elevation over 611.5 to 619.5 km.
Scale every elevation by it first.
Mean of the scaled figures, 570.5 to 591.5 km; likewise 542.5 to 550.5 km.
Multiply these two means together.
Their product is 0.81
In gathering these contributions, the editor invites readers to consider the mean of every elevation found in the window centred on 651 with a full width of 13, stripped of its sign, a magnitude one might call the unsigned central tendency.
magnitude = 98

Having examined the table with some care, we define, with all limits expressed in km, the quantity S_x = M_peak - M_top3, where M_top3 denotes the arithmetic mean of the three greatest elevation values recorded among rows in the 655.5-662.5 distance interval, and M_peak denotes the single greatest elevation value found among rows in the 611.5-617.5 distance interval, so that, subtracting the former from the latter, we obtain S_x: 18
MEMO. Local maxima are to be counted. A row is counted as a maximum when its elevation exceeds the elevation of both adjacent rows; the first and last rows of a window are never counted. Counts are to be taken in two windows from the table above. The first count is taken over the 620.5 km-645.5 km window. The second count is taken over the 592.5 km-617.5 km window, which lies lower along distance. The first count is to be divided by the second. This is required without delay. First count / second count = 1.00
